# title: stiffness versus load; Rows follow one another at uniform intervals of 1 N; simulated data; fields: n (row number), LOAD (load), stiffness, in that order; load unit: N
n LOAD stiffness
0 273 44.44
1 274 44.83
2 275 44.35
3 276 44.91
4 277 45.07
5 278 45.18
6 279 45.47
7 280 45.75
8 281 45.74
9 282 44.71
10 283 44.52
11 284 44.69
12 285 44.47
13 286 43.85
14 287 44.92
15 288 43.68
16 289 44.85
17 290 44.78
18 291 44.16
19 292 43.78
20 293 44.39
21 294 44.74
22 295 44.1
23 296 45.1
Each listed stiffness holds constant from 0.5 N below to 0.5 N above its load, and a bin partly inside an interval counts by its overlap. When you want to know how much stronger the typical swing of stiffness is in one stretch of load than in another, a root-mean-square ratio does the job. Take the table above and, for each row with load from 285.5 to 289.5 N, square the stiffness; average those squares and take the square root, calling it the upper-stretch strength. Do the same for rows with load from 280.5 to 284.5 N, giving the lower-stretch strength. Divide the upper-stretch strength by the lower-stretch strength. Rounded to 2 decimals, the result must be 0.99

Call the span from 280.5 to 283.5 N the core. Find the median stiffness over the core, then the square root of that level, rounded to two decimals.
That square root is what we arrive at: 6.69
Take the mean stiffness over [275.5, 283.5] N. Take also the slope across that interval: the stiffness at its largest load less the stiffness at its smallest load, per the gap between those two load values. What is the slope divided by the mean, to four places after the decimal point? -0.0012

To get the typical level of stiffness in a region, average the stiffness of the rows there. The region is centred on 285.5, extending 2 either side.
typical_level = 44.5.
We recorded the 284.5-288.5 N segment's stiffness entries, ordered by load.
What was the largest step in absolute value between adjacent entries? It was 1.2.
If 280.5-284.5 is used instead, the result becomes 1.0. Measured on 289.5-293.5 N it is 0.6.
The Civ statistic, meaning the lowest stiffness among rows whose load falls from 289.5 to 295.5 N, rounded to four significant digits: 43.78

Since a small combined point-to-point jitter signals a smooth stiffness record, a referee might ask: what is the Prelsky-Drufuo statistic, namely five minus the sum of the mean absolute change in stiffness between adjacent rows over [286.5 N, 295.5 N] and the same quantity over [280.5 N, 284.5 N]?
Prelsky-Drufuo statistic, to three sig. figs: 3.90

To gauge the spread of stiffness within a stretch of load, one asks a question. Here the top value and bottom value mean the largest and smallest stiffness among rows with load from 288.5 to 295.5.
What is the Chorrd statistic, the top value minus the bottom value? 1.07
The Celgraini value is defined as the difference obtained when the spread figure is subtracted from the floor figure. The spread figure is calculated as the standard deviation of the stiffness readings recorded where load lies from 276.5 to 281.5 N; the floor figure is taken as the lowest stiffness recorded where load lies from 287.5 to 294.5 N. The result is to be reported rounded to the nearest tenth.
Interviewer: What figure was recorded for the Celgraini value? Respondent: 43.4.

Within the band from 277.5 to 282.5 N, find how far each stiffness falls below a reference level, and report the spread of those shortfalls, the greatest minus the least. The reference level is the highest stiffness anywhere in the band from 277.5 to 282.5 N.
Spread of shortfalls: 1.0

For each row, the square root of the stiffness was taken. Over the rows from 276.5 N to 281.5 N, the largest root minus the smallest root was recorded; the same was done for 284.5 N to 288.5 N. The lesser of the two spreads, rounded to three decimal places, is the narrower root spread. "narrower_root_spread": 0.050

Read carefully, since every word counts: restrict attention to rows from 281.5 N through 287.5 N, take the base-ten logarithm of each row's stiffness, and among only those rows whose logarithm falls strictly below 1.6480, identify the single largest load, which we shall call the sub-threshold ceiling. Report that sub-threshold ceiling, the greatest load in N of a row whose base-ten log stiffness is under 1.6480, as 286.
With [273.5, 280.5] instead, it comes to 275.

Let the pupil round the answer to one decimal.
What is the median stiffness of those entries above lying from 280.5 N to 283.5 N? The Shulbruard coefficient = 44.7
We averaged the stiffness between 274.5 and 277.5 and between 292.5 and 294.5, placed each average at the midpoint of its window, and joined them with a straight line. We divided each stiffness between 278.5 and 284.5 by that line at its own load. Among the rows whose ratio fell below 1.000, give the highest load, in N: 283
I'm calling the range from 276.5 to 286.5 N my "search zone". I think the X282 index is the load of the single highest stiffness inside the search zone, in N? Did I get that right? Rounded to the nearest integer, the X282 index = 280 N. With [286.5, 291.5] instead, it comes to 287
